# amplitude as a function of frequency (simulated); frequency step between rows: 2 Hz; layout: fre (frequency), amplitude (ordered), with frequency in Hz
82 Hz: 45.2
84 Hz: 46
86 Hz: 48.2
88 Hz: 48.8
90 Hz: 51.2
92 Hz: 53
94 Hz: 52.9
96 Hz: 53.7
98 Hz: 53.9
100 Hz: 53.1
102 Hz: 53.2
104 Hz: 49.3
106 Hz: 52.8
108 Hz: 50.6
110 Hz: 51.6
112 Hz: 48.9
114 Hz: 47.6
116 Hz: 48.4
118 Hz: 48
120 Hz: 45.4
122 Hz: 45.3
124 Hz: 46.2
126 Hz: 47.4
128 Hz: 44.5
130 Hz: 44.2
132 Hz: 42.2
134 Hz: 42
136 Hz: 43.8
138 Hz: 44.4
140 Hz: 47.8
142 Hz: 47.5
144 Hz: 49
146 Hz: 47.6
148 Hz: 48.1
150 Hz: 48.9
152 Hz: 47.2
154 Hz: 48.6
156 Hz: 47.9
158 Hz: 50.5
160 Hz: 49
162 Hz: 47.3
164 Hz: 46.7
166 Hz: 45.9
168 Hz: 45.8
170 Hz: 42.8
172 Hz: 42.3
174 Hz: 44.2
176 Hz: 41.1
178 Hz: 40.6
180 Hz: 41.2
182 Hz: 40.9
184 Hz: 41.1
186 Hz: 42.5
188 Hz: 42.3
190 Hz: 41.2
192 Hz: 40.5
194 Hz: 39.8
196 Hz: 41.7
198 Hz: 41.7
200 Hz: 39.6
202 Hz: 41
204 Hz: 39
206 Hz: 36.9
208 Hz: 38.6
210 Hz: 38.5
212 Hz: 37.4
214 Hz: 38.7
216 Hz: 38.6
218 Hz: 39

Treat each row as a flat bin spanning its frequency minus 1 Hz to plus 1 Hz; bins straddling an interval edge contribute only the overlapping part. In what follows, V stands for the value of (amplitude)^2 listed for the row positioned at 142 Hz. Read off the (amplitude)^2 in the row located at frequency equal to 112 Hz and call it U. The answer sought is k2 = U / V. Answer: 1.06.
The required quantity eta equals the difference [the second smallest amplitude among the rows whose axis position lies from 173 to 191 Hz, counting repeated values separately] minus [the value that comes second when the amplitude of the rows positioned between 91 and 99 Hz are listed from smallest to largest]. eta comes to -12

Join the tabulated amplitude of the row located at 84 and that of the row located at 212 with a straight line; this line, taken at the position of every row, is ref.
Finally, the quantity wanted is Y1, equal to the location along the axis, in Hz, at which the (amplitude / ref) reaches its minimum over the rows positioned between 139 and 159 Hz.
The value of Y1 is 142 Hz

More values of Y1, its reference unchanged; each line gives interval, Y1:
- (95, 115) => 114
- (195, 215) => 206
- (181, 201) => 194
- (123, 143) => 134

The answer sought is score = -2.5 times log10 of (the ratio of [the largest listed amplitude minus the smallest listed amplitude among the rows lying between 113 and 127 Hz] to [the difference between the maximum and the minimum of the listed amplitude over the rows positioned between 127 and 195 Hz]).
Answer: 1.35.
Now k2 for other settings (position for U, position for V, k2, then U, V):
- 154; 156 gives 1.03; 2362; 2294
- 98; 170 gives 1.59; 2905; 1832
